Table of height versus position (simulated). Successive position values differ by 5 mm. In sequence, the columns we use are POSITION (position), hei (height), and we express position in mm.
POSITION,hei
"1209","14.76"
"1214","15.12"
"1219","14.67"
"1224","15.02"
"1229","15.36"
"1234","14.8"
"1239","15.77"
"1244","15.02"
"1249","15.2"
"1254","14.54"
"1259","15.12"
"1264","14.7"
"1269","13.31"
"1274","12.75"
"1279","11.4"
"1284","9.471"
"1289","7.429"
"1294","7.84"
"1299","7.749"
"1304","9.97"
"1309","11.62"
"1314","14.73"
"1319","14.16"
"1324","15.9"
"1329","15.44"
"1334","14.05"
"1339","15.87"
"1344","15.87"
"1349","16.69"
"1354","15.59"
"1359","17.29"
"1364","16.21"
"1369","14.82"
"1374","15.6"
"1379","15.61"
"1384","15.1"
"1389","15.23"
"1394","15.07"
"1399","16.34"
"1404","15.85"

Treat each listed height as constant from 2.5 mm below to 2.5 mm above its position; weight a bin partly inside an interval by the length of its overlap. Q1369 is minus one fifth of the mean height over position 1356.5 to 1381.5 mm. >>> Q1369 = -3.2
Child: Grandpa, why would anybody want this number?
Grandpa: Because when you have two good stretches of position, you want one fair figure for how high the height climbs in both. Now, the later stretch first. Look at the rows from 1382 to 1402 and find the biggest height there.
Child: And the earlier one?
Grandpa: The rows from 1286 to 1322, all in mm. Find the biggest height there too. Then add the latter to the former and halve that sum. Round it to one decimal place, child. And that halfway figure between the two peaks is 15.5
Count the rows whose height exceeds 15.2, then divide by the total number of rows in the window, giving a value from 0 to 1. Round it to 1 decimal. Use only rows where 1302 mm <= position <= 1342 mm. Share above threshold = 0.4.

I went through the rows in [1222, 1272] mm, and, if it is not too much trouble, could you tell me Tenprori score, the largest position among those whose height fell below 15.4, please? 1269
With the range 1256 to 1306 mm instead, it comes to 1304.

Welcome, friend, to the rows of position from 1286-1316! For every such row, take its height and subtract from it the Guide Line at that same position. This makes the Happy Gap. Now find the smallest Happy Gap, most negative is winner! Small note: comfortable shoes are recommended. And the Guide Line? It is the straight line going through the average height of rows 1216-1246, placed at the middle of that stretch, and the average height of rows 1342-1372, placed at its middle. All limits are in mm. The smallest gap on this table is -8.1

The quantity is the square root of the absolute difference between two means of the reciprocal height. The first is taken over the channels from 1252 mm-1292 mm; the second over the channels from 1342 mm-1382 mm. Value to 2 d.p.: 0.15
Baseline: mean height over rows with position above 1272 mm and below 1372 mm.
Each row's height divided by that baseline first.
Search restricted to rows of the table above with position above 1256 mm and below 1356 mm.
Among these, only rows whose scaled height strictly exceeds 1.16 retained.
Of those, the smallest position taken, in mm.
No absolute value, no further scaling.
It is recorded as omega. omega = 1324 mm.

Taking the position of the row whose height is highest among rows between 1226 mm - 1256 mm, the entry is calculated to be 1239 mm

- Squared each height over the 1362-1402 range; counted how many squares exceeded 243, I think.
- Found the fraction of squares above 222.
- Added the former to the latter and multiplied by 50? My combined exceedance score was 244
